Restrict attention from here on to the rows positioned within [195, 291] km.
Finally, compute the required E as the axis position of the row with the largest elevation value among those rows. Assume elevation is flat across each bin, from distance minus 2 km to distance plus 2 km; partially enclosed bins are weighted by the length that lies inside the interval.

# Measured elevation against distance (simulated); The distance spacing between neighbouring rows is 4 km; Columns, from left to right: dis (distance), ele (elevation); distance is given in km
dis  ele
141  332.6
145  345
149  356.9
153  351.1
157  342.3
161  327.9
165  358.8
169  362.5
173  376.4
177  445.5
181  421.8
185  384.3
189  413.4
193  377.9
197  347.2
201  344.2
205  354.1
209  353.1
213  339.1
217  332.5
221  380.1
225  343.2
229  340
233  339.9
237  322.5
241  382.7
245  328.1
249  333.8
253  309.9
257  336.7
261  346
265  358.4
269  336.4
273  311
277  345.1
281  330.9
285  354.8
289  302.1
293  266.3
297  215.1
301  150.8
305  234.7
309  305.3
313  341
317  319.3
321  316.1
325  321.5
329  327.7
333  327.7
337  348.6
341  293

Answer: 241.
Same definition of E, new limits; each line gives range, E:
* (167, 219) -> 177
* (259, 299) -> 265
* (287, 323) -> 313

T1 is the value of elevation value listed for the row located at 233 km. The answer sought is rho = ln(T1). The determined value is 5.83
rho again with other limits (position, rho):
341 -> 5.68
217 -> 5.81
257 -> 5.82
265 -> 5.88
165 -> 5.88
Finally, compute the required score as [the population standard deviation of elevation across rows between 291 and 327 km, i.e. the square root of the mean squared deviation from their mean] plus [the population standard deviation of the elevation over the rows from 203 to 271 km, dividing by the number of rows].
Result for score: 77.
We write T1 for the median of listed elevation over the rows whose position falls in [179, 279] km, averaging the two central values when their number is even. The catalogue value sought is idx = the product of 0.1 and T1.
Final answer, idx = 34.4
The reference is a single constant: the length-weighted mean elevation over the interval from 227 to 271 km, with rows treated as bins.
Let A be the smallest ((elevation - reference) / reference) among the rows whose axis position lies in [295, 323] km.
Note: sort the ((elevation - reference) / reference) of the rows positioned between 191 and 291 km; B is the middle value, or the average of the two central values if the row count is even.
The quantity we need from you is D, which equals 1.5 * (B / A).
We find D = 0.00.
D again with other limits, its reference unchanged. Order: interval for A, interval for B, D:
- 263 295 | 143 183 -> -0.38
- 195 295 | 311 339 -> 0.24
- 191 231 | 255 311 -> 3.98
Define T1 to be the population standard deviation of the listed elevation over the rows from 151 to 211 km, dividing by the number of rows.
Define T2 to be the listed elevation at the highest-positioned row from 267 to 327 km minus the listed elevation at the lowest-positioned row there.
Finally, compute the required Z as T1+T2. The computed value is 17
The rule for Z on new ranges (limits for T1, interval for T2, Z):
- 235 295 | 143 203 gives 26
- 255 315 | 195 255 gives 21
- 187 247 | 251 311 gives 19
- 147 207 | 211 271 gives 29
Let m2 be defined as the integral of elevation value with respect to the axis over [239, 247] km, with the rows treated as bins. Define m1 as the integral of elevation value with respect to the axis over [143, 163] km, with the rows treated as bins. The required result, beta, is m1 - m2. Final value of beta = 4050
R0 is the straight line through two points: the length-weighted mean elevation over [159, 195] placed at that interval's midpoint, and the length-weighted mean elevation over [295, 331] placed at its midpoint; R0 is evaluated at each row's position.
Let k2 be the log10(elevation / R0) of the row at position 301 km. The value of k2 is -0.28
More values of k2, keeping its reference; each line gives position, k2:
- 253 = -0.02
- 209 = -0.01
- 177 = 0.06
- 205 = -0.01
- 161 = -0.08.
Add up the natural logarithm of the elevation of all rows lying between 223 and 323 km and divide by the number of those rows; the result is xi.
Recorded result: 5.74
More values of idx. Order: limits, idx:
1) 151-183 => 36.1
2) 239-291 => 33.6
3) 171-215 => 37.6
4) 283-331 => 31.1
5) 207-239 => 34.0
